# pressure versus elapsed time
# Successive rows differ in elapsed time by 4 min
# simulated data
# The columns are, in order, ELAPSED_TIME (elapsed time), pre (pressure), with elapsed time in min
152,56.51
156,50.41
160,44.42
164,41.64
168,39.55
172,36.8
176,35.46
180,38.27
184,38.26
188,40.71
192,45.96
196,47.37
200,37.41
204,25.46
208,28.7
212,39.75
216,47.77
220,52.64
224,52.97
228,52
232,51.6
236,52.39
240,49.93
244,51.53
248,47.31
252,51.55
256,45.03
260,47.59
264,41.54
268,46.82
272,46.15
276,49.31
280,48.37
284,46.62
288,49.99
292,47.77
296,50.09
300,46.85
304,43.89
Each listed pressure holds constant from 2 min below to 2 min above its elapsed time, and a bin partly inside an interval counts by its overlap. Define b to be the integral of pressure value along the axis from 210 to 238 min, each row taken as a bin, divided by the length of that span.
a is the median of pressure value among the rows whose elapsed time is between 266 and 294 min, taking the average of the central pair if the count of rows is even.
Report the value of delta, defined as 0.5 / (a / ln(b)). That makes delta 0.041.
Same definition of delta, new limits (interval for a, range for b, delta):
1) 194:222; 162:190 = 0.046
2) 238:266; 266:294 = 0.041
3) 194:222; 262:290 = 0.048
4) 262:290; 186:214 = 0.039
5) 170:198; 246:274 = 0.050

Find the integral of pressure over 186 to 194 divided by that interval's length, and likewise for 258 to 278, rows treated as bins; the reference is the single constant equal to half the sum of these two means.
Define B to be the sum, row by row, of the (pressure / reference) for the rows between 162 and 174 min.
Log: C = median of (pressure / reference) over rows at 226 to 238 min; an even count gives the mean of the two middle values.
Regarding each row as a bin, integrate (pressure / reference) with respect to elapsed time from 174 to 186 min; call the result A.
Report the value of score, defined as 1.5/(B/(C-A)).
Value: -5.0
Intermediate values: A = 10.0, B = 2.63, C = 1.16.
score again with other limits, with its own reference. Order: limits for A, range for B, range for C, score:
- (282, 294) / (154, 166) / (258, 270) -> -5.8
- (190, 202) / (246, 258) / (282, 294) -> -5.0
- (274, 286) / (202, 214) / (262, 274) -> -8.5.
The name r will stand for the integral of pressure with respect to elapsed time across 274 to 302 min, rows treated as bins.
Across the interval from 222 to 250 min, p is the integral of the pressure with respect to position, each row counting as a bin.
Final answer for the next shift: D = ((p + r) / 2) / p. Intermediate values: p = 1431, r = 1356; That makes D 0.97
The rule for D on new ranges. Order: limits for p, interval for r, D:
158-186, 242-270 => 1.10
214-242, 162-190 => 0.88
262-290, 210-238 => 1.03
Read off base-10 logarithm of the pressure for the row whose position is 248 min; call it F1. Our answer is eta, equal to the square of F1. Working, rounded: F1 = 1.67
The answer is 2.81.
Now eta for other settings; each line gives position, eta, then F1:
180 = 2.51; 1.58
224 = 2.97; 1.72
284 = 2.78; 1.67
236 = 2.96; 1.72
